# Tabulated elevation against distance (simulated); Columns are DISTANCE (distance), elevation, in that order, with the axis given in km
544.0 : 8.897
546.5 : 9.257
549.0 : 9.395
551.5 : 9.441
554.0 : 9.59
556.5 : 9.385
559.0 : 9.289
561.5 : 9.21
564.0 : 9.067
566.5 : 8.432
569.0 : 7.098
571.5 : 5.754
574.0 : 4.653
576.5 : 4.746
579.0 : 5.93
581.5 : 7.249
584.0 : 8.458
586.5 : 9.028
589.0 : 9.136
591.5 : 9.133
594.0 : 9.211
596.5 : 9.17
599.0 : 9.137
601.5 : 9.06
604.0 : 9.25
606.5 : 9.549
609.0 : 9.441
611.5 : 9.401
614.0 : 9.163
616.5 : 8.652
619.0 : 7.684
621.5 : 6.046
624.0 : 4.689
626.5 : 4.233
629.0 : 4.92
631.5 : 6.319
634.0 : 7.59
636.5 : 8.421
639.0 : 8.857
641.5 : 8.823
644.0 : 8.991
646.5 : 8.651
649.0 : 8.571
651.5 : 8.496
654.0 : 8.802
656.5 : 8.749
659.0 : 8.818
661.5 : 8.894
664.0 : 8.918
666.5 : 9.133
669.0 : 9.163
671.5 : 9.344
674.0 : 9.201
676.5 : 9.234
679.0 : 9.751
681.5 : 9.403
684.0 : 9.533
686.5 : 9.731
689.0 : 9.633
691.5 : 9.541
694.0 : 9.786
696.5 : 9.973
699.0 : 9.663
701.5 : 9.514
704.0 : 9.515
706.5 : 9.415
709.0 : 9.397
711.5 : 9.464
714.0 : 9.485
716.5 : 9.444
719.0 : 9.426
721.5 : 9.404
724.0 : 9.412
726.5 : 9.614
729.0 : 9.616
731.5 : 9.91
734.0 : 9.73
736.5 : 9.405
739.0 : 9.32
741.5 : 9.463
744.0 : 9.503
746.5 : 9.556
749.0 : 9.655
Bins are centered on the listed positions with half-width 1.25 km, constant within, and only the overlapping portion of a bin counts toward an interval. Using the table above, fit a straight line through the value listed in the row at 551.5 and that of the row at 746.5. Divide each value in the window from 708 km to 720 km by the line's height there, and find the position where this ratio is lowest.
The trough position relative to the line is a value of 709.0 km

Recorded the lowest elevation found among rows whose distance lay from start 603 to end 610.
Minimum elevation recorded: 9.25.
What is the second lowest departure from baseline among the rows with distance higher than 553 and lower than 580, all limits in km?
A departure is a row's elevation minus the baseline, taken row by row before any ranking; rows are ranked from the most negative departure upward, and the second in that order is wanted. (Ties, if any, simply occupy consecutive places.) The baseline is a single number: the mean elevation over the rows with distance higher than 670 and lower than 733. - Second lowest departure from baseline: -4.8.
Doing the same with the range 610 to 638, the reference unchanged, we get -4.8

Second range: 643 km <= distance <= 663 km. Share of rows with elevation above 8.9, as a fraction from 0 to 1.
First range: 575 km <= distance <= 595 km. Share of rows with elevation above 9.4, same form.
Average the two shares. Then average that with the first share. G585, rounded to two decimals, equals 0.03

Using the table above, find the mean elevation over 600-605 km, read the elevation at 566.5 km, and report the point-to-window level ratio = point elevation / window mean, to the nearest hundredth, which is 0.92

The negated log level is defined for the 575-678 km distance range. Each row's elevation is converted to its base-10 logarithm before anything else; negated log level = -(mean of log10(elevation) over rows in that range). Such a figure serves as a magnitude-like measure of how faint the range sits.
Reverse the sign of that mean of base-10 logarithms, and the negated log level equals -0.91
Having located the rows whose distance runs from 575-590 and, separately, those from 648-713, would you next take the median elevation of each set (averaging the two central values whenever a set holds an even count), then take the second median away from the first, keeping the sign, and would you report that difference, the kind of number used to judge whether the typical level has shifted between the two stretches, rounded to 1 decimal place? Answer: -1.5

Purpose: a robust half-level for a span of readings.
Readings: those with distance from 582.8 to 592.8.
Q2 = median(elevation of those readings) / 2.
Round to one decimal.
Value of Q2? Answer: 4.5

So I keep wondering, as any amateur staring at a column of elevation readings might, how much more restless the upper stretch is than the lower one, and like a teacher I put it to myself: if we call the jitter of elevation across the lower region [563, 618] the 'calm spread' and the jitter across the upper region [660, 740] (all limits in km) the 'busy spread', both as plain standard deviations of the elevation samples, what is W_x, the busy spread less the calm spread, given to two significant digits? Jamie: -1.3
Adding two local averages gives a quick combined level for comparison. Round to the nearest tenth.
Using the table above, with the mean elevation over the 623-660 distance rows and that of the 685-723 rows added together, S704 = 17.2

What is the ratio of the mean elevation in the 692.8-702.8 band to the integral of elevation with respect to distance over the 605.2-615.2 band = 0.104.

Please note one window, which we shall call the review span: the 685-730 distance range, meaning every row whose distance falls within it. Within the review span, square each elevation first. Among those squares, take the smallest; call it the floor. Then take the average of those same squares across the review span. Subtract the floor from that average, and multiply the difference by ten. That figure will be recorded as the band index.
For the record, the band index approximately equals 31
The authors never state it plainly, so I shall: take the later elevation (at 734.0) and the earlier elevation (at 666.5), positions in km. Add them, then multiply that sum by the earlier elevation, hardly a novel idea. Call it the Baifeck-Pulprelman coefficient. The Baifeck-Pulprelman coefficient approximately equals 172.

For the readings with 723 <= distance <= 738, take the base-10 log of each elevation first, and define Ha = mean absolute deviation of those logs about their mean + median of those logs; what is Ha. 0.99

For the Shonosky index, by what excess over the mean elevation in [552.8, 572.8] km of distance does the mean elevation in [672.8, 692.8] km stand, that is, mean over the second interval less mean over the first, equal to 1.0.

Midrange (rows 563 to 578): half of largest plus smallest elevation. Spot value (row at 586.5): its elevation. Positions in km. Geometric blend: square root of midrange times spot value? 7.9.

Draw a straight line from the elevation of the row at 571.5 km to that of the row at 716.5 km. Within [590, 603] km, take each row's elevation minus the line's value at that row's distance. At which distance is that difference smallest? 601.5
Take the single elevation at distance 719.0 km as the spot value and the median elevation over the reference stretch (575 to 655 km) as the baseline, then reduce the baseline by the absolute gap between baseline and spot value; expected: 8.0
